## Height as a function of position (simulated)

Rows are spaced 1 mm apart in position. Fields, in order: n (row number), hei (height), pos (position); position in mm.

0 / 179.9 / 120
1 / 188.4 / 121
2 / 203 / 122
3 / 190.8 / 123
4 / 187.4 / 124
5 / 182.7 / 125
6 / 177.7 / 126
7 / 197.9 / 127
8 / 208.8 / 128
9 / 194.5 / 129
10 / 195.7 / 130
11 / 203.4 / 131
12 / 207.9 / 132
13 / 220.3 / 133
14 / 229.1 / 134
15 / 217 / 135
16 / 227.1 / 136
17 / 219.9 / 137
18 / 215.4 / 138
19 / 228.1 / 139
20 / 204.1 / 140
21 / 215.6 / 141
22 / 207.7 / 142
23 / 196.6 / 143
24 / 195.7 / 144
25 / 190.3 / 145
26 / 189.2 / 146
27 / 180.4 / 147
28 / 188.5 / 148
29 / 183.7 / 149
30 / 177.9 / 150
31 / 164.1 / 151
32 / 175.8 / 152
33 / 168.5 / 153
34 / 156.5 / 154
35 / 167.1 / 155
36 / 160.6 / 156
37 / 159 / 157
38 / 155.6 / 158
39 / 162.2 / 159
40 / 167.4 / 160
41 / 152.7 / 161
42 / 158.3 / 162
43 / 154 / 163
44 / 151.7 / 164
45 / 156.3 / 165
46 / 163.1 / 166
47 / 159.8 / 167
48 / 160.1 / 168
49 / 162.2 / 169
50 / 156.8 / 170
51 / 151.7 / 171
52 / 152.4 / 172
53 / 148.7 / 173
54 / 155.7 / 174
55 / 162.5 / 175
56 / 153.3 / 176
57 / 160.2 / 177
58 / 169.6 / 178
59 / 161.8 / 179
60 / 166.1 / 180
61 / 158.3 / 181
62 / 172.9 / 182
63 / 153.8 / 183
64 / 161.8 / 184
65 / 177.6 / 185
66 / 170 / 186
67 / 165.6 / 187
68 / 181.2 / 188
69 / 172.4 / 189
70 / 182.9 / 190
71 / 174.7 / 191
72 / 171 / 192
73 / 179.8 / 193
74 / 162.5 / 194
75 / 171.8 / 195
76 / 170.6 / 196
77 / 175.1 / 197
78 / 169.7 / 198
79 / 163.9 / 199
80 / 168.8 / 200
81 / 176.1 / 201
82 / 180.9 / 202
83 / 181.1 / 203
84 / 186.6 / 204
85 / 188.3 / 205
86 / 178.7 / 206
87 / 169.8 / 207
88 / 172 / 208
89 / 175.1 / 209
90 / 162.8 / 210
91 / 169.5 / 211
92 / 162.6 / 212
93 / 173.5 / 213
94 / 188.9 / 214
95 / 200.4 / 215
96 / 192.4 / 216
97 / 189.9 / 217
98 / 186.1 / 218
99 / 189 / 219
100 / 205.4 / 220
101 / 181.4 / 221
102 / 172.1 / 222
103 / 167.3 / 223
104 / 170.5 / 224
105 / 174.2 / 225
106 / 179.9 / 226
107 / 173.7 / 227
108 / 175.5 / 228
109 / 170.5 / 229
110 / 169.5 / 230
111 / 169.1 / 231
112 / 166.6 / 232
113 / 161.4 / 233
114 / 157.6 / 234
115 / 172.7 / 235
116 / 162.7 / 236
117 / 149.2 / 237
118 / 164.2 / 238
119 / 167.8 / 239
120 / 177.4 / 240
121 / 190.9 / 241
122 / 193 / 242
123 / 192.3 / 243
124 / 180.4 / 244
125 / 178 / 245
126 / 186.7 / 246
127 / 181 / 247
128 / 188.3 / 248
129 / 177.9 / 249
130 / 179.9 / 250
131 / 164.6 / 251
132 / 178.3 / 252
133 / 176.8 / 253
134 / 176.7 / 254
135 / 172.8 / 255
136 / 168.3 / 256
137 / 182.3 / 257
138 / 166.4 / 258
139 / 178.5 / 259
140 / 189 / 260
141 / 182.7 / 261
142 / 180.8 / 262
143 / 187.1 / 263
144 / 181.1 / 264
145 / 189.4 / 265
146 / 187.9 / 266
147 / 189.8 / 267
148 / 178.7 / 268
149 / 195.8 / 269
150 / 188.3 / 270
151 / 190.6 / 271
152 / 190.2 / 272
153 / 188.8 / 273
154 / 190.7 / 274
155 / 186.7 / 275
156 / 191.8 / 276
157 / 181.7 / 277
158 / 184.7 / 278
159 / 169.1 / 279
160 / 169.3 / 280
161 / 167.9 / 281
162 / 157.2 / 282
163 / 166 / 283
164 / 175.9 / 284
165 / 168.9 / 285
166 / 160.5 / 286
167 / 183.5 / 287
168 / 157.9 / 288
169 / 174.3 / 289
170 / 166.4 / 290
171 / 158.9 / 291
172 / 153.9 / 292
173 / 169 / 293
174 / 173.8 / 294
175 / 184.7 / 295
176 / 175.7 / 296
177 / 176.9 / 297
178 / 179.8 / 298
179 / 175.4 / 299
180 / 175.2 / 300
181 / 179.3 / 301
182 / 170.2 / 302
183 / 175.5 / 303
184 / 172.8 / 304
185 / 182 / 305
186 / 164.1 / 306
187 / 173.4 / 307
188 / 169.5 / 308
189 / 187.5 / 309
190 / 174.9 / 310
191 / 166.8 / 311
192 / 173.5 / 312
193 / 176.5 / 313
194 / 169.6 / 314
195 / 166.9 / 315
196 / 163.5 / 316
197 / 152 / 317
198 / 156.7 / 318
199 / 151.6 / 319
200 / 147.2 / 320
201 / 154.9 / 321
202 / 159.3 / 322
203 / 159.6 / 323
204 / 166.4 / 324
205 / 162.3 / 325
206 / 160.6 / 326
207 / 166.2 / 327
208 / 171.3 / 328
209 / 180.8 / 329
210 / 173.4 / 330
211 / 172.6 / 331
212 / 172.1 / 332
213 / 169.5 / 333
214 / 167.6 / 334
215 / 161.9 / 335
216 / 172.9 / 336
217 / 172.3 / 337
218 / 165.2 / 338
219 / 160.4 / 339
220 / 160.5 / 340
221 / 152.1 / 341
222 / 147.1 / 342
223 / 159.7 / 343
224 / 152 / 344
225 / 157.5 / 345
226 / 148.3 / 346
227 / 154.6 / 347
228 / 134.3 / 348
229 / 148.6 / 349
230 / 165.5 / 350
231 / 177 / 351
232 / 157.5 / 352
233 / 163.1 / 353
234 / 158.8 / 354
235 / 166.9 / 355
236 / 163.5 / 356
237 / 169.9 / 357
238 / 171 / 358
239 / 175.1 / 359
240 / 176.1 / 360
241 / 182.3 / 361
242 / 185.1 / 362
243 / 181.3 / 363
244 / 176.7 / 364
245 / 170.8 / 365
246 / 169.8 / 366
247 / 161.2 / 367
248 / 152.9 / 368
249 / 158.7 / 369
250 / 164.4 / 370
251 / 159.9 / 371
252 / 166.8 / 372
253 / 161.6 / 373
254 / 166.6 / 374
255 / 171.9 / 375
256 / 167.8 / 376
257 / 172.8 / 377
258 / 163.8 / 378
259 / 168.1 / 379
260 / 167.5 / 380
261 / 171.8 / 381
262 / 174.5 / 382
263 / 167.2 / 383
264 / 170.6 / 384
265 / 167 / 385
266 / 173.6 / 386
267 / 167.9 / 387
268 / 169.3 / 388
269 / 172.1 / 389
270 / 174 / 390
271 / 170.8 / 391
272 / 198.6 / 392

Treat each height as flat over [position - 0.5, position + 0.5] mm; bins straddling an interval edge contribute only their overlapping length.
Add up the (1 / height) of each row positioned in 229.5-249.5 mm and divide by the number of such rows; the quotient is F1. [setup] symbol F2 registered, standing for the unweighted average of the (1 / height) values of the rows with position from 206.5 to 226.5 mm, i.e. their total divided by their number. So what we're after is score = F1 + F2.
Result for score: 0.0114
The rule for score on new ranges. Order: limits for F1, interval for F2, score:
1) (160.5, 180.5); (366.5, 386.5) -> 0.0124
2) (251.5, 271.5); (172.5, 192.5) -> 0.0115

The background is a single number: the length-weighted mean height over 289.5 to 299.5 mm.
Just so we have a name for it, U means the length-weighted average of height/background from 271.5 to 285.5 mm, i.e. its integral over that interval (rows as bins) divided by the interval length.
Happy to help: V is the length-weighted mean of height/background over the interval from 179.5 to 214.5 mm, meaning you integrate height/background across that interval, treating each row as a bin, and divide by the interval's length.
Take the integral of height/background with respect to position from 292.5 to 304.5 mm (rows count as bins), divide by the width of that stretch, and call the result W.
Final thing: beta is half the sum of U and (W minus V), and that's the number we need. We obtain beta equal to 0.528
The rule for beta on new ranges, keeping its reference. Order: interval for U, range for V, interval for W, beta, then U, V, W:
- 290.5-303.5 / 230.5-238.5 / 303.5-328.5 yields 0.513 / 1.01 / 0.95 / 0.97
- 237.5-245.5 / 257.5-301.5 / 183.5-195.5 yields 0.511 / 1.05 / 1.04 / 1.01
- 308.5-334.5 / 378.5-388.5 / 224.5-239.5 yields 0.479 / 0.97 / 0.99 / 0.98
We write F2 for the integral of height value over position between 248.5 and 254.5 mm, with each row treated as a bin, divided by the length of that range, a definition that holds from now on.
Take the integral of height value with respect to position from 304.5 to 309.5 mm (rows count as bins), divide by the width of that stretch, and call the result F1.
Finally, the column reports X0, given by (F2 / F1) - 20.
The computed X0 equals -19.0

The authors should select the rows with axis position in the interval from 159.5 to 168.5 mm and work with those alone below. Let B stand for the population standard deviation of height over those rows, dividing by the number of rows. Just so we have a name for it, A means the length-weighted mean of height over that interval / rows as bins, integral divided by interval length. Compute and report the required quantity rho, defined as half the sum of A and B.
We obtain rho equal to 81.5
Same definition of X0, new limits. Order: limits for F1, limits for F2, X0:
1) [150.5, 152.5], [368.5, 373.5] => -19.0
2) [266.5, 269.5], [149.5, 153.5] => -19.1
